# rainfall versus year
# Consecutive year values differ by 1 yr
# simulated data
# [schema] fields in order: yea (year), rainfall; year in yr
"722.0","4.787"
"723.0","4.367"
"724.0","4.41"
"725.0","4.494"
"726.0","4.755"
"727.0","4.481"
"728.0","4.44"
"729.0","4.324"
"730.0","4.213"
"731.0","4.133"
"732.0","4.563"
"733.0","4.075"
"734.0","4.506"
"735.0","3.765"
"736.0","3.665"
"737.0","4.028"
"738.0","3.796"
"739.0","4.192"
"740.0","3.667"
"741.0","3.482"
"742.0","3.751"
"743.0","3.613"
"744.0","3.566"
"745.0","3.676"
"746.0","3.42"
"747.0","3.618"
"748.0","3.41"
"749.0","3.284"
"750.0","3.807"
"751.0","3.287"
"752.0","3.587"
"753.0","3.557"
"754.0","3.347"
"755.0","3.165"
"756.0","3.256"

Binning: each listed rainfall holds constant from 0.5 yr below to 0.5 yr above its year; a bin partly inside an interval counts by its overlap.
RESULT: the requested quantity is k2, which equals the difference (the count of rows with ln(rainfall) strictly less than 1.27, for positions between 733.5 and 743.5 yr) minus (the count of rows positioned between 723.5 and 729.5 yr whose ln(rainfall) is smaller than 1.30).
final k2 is 1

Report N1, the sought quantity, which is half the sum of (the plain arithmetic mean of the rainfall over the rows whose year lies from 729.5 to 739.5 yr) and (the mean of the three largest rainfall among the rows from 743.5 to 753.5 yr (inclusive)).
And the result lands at 3.90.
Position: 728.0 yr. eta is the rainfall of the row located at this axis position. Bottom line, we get 4.44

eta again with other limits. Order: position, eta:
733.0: 4.075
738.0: 3.796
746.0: 3.42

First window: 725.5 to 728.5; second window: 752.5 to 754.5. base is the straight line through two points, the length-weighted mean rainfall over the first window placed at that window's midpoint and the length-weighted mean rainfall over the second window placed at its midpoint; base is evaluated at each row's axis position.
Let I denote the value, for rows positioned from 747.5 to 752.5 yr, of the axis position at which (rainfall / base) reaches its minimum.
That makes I 749.0 yr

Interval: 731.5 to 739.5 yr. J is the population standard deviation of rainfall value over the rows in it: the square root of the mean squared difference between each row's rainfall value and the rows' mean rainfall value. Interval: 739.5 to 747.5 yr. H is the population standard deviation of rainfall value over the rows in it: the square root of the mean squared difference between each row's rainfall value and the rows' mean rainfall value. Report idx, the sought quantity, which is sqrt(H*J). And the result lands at 0.177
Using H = 0.10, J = 0.313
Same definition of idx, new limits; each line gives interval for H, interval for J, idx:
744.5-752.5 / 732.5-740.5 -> 0.221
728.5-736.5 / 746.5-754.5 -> 0.228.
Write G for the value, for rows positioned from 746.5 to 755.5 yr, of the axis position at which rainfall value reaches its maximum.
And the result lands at 750.0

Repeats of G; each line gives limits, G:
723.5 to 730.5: 726.0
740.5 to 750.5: 750.0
